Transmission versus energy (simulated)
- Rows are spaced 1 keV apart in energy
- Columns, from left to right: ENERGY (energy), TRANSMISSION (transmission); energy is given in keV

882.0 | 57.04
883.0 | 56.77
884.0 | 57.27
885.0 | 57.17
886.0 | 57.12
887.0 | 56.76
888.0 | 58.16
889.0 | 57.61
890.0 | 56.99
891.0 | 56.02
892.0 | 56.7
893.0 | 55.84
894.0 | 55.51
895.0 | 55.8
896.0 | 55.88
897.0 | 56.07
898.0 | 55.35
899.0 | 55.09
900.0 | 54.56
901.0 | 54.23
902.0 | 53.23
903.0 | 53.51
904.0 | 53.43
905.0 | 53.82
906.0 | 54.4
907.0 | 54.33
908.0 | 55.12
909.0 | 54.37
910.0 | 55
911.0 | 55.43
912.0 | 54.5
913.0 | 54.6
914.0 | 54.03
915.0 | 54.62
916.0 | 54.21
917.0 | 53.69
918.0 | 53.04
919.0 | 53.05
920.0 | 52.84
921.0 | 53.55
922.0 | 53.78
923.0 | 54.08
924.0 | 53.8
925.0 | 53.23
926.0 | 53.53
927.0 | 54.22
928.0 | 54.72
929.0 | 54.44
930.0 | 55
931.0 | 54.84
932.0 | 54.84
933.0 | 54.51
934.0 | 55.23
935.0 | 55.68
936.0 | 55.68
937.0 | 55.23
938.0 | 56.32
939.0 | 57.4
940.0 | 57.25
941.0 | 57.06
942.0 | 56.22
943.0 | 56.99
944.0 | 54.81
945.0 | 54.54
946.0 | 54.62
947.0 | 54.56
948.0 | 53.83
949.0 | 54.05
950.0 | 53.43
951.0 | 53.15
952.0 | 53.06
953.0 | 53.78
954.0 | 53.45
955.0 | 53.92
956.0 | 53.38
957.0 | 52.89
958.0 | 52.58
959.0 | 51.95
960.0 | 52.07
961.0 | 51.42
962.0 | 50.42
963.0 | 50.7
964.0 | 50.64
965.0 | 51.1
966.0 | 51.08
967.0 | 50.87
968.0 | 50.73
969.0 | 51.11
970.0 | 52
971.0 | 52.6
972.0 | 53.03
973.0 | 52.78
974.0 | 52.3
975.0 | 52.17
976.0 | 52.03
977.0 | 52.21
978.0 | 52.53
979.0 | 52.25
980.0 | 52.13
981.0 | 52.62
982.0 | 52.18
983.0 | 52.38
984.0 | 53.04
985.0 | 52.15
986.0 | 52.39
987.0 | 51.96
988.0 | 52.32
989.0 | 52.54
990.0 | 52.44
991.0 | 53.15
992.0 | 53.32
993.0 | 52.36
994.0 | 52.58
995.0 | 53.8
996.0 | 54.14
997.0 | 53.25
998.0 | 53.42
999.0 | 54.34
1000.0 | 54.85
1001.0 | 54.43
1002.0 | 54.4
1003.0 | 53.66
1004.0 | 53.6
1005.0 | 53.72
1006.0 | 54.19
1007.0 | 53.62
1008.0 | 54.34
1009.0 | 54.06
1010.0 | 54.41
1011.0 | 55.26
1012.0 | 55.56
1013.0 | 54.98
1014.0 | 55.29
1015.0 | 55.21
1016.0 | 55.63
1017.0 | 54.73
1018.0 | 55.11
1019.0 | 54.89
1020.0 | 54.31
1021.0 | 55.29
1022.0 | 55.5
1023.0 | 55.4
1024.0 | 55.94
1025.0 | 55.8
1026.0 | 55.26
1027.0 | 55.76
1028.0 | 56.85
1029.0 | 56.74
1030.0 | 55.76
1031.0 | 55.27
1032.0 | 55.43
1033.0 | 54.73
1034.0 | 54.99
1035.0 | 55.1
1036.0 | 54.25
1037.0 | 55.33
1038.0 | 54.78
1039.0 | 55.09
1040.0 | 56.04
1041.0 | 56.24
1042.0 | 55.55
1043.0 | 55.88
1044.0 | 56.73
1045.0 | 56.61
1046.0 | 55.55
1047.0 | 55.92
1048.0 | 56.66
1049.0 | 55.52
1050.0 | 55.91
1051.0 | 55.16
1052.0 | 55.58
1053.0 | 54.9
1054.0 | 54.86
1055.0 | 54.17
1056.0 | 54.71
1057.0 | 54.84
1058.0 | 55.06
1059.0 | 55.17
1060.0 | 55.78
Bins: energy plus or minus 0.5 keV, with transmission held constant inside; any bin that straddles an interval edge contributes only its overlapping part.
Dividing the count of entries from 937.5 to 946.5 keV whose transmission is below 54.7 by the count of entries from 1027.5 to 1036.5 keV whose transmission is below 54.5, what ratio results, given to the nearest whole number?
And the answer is 2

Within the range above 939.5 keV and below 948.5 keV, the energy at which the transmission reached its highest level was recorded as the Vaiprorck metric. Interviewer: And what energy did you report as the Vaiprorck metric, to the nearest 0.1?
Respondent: 940.0 keV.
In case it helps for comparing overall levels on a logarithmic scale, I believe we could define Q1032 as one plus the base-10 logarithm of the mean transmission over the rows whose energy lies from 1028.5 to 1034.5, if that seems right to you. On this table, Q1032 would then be 2.74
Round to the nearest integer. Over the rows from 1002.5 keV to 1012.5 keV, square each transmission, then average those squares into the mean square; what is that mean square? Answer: 2943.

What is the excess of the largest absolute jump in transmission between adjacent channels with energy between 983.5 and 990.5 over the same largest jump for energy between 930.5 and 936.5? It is 0.17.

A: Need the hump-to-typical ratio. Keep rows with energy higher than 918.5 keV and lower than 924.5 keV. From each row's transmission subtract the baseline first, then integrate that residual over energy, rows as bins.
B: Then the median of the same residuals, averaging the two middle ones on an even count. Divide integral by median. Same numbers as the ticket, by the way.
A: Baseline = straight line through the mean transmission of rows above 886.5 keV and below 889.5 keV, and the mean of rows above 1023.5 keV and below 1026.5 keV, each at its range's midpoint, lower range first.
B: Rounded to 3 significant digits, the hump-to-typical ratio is 6.26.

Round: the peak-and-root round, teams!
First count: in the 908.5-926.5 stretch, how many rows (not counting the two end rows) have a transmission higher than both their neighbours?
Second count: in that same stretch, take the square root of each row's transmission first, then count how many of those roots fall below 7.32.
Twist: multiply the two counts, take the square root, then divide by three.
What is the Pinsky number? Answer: 1.8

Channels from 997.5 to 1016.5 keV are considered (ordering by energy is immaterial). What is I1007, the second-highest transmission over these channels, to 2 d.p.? 55.56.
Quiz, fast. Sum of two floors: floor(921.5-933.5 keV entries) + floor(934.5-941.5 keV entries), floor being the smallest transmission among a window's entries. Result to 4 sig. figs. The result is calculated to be 108.5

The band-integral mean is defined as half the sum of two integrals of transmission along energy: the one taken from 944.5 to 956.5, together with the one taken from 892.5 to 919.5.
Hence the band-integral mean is 1059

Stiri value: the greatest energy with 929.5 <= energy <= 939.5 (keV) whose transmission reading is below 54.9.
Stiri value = 933.0 keV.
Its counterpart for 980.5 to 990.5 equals 990.0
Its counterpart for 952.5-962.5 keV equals 962.0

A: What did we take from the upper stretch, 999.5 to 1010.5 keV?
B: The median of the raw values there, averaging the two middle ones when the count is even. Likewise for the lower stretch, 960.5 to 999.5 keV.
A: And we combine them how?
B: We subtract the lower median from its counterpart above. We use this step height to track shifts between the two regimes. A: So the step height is 1.9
